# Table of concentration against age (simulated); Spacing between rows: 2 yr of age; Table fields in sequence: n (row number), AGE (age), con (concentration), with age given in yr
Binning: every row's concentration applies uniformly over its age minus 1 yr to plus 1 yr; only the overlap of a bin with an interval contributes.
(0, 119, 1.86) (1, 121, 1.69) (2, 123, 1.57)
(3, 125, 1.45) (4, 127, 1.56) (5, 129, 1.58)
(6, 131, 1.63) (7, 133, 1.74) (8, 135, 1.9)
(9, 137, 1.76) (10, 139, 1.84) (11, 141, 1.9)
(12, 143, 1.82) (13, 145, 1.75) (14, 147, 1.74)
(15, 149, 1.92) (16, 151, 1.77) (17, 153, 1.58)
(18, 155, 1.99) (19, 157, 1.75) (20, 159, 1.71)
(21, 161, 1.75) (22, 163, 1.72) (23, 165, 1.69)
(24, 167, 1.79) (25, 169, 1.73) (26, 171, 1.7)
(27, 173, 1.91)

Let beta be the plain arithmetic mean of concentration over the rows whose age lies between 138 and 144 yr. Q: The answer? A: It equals 1.85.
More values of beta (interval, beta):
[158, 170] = 1.73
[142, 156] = 1.80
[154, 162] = 1.80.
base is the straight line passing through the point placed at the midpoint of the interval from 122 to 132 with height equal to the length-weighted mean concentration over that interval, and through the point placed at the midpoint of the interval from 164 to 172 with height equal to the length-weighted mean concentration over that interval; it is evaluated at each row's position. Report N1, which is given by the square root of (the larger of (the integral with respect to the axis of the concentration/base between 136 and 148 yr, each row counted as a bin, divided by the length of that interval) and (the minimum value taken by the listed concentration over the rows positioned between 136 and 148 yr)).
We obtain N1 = 1.32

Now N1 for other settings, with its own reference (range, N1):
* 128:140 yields 1.26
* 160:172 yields 1.30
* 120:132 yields 1.20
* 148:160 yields 1.26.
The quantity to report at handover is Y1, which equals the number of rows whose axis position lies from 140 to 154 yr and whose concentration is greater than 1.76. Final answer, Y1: 4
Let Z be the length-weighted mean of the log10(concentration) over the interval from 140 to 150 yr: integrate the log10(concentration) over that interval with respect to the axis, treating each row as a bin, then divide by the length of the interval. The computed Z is 0.261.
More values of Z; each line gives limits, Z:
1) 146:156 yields 0.254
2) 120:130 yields 0.195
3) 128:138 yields 0.235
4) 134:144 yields 0.266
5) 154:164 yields 0.251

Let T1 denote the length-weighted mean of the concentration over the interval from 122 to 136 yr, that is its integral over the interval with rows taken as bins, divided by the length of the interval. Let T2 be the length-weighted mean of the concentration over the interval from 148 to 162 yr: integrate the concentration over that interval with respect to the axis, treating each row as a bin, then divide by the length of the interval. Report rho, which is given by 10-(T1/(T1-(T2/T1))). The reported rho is 6.99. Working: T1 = 1.63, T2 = 1.78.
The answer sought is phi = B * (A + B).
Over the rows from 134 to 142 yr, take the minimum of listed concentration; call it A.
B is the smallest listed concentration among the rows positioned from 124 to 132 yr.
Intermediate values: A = 1.76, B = 1.45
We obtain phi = 4.7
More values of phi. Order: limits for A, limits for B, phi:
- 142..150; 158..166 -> 5.8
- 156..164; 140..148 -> 6.0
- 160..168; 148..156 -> 5.2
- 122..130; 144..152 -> 5.6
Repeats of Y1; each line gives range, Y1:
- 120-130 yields 0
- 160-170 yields 1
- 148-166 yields 3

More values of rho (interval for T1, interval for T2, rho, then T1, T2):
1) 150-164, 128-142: 7.65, 1.75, 1.76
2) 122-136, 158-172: 7.16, 1.63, 1.73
